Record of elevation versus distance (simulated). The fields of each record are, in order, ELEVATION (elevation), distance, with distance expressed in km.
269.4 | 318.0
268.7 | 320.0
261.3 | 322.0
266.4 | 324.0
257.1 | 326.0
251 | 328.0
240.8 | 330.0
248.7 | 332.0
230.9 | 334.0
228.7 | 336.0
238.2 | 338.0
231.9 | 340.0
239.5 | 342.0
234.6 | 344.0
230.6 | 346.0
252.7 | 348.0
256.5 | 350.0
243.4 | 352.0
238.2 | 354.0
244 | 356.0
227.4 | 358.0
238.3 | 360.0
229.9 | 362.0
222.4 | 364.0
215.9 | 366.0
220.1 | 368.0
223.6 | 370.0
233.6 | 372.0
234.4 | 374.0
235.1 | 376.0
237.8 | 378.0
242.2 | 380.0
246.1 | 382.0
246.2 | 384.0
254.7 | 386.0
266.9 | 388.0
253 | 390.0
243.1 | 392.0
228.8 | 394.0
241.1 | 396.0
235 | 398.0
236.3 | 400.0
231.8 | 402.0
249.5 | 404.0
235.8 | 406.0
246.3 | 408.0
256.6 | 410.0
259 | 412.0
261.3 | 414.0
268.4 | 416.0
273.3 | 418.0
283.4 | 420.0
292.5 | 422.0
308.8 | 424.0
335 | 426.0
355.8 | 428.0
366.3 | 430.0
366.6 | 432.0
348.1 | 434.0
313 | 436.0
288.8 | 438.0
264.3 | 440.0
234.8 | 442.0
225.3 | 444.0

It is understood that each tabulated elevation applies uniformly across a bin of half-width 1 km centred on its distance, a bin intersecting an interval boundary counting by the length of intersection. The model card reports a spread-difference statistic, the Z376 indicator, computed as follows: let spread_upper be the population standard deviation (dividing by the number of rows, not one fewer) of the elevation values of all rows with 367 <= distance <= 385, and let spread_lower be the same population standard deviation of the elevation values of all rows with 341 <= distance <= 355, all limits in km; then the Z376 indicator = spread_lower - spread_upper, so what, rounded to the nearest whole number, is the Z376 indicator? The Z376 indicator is 0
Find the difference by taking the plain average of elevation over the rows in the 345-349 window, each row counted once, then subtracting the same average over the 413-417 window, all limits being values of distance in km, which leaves -23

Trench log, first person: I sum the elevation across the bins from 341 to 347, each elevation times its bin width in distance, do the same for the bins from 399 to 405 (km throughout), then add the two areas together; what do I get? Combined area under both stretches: 2845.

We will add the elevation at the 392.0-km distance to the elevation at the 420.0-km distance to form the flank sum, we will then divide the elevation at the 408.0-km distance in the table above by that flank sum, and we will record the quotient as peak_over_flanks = 0.468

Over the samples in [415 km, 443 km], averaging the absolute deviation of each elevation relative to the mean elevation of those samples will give 34.9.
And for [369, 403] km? 8.1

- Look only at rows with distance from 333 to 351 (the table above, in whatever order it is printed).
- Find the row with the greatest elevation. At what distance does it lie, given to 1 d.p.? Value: 350.0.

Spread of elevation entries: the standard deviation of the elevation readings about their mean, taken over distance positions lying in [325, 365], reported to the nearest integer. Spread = 10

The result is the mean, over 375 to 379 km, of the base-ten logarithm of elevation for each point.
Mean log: 2.37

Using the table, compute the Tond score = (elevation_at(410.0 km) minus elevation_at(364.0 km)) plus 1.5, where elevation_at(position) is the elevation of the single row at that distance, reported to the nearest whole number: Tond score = 36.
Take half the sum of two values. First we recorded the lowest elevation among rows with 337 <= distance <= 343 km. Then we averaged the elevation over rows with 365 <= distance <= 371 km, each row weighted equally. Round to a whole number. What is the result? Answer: 226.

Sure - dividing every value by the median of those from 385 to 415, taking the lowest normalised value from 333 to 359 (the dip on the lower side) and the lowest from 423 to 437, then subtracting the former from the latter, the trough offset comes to 0.33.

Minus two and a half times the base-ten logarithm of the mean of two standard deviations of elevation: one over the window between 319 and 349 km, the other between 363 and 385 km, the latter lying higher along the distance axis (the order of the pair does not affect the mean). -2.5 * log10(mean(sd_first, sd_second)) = -2.7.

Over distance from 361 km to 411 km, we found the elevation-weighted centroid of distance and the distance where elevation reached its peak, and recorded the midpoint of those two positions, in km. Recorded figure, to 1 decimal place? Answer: 387.2 km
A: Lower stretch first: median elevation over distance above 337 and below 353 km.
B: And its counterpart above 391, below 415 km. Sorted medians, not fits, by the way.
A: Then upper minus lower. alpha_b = 3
